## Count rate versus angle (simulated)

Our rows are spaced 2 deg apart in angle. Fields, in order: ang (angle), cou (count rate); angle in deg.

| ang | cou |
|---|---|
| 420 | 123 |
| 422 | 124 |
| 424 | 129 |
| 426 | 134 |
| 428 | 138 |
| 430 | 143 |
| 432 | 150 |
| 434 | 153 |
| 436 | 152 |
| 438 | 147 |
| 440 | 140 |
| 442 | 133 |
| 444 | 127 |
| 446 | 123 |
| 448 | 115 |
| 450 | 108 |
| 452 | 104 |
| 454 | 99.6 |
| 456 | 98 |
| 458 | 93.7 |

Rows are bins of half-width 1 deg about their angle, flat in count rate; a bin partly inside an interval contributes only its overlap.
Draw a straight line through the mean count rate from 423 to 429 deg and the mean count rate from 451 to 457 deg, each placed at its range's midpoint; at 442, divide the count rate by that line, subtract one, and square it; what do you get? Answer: 0.025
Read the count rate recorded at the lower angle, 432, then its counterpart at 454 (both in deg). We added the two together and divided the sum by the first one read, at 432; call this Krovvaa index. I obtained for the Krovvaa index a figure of 1.66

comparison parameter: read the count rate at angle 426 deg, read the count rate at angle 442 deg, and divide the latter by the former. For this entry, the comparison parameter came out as 0.99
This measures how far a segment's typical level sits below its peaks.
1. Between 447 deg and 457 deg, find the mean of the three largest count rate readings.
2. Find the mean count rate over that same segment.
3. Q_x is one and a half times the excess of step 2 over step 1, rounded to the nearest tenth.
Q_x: -6.1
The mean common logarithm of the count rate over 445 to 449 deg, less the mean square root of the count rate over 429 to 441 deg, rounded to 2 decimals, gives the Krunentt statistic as -10.07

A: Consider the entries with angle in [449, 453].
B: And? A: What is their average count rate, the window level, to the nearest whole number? 106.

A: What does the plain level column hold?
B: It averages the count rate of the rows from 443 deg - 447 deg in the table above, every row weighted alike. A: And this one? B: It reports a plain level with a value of 125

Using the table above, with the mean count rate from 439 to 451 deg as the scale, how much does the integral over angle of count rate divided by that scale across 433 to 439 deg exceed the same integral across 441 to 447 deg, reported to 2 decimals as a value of 1.11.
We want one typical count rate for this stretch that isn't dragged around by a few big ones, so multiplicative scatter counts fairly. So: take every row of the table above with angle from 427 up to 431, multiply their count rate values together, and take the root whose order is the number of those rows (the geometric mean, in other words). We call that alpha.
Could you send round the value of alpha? 140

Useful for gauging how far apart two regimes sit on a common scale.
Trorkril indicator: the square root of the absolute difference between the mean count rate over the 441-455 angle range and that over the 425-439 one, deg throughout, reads 5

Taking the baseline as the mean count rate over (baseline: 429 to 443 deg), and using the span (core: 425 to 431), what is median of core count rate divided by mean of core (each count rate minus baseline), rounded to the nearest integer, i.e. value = -19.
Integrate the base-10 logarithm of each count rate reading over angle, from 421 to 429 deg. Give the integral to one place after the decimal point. 16.9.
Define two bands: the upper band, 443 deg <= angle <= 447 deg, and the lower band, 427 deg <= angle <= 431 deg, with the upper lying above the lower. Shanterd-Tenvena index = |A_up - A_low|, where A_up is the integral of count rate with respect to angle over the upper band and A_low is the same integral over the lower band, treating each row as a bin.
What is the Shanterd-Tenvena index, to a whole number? 62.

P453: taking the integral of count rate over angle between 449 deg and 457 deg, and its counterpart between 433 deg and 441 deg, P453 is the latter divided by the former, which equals 1.45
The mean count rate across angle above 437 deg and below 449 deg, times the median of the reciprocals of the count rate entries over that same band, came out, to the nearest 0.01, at 1.01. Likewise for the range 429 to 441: 0.99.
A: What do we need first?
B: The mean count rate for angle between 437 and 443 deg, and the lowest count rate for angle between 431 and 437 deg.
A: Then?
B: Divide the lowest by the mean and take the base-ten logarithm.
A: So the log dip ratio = 0.030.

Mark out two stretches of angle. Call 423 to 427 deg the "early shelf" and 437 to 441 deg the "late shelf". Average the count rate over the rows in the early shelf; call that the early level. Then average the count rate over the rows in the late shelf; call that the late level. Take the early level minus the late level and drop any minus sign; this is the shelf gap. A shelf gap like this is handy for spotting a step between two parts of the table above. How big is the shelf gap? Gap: 12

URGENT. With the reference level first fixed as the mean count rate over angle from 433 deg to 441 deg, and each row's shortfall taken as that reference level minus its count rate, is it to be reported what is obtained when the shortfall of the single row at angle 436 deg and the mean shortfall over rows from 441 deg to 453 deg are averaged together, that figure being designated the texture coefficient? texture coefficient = 13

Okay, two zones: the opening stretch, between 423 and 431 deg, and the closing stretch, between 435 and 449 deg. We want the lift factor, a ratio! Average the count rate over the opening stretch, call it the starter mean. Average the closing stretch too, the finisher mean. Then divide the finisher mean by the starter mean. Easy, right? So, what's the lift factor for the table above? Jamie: 0.98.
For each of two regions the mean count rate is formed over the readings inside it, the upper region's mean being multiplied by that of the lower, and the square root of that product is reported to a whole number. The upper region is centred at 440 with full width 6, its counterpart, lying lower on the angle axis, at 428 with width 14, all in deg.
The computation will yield 139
